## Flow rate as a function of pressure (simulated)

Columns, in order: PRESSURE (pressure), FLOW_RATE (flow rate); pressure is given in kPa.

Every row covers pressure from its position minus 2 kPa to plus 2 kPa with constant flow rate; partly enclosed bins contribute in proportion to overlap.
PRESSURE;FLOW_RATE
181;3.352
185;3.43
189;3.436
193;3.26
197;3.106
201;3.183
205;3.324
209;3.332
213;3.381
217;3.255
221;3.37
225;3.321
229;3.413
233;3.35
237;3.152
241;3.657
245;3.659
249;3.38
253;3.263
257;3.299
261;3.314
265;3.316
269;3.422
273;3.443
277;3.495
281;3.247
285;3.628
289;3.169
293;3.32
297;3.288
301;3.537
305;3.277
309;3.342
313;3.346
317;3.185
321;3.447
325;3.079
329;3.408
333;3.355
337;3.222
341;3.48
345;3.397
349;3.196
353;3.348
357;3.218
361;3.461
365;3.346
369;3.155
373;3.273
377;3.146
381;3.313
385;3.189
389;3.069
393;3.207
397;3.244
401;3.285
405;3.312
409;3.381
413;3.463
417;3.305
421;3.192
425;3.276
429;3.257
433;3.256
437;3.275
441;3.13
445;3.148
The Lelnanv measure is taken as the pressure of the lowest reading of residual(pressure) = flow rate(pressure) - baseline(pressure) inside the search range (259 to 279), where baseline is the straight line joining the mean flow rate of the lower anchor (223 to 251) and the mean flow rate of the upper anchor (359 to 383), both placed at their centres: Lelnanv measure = 261 kPa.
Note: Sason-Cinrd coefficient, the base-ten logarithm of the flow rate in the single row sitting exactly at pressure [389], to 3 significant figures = 0.487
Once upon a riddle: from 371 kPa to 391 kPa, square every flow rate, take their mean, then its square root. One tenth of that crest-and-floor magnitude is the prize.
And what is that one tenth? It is 0.320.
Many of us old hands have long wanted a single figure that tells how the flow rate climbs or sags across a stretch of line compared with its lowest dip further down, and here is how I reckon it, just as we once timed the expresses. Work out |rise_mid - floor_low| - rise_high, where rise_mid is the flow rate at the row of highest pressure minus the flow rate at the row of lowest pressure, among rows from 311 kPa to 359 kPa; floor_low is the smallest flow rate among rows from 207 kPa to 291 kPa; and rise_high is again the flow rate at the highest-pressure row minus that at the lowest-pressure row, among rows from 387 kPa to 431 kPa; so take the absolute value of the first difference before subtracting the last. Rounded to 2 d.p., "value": 3.09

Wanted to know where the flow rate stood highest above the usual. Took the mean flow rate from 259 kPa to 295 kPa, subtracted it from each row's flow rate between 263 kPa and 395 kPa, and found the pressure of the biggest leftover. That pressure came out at 285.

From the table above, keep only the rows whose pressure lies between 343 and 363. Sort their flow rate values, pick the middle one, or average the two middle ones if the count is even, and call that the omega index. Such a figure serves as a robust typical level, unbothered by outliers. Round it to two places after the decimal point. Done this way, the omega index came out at 3.35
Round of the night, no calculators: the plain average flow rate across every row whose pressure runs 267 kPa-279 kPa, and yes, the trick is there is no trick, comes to 3.45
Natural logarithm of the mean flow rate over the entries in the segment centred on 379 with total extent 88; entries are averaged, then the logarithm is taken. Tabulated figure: 1.188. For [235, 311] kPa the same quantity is 1.218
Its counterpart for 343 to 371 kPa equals 1.195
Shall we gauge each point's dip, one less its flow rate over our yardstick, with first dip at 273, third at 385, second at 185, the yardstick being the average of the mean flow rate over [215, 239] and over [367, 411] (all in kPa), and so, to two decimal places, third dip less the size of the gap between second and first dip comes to 0.02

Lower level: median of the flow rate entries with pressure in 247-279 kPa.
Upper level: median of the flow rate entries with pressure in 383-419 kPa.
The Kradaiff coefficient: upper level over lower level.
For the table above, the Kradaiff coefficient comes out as 0.981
